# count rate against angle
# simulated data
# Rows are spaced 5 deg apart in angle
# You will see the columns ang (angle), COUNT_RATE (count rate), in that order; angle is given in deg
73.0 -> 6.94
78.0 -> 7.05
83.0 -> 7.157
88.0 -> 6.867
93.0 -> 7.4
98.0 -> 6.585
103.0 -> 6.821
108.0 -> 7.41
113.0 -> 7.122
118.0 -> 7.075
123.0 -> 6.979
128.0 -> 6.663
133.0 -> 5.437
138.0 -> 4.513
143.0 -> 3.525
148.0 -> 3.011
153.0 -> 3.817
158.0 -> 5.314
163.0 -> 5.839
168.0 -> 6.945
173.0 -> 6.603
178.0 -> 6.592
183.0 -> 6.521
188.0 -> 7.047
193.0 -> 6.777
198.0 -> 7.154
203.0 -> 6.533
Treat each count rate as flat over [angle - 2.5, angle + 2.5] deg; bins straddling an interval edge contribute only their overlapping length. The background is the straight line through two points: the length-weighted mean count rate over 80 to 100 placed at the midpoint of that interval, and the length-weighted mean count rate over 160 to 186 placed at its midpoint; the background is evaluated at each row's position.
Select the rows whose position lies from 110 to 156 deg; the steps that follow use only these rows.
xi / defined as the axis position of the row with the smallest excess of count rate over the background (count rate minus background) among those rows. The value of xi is 148.0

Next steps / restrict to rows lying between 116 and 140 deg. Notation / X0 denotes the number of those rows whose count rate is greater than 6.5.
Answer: 3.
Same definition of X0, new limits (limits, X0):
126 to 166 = 1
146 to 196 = 6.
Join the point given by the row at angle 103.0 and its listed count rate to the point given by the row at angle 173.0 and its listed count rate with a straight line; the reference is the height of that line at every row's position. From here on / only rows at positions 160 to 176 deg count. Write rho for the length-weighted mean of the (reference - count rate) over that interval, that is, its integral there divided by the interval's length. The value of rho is 0.2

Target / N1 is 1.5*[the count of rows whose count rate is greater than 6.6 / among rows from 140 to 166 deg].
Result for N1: 0.0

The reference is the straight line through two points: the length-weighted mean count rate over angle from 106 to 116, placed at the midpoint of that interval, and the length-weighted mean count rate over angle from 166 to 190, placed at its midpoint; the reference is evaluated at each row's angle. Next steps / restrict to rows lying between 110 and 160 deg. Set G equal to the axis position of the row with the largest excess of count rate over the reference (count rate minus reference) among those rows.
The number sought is 113.0 deg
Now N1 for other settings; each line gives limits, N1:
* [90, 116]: 6.0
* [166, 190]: 4.5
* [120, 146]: 3.0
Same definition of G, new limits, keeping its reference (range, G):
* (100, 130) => 108.0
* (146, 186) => 168.0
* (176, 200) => 198.0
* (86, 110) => 108.0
